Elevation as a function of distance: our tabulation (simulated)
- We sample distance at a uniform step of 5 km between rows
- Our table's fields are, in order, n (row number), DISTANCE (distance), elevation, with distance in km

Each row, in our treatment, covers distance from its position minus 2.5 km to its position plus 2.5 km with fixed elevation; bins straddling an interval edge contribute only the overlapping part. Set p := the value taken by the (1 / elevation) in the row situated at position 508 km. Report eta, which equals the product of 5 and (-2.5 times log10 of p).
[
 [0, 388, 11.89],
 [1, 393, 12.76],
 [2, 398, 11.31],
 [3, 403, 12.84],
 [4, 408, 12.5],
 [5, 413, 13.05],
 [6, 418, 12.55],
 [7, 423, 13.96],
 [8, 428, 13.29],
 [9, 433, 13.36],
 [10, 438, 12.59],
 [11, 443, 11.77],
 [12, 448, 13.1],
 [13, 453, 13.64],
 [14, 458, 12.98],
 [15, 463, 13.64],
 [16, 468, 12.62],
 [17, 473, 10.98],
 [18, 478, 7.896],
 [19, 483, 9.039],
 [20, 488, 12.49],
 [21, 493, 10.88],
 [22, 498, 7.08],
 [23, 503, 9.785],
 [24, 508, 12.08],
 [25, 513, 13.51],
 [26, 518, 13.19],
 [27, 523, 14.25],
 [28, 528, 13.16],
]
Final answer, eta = 13.5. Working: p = 0.083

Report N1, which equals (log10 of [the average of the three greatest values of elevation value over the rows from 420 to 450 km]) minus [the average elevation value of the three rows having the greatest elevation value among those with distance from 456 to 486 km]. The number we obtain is -11.9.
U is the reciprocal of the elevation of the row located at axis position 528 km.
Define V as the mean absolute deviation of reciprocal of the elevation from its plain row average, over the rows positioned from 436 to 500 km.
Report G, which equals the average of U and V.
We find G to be 0.0461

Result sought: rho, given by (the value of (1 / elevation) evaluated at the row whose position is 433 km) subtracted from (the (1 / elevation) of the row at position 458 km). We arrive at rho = 0.002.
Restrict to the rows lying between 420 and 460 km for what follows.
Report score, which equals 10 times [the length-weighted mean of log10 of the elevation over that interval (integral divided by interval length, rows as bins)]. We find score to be 11.2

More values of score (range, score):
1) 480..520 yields 10.3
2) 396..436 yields 11.1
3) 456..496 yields 10.4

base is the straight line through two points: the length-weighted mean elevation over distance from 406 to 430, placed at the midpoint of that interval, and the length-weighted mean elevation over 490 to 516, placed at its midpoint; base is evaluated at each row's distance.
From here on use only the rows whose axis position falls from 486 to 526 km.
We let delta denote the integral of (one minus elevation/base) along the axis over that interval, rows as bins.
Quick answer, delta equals -4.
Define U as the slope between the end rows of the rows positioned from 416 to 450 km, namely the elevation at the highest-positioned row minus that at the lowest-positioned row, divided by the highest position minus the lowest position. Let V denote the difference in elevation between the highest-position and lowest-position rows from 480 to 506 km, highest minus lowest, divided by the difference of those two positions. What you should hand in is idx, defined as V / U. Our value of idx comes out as 2.0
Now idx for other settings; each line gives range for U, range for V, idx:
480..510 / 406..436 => 0.3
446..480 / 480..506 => -0.2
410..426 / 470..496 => -0.1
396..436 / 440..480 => -1.9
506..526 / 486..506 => -1.2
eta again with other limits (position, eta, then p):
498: 10.6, 0.141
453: 14.2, 0.073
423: 14.3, 0.072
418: 13.7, 0.080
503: 12.4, 0.102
